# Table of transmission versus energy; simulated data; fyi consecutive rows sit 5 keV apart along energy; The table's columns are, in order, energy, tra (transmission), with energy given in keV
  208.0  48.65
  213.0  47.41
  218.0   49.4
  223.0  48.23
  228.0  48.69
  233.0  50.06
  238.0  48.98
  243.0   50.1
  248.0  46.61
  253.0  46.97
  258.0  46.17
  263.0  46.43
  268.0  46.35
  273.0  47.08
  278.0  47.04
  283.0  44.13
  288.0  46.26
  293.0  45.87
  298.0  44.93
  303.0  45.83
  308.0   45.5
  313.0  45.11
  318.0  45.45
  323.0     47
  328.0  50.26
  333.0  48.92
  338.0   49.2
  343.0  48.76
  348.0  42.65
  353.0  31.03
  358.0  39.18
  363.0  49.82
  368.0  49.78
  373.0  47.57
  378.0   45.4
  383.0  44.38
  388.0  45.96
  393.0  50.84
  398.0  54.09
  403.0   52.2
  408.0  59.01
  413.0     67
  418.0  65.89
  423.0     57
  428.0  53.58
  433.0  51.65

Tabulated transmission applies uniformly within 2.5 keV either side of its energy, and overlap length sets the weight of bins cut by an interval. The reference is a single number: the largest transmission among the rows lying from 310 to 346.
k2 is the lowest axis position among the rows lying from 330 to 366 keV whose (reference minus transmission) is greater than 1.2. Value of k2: 333.0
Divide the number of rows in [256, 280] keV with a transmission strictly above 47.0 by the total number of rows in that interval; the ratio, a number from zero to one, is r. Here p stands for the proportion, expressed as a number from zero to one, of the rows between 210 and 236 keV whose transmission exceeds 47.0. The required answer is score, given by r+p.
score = 1.4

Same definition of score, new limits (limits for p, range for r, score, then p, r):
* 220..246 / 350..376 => 1.6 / 1.0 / 0.60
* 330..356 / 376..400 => 1.0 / 0.6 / 0.40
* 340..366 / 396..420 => 1.4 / 0.4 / 1.00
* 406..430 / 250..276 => 1.2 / 1.0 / 0.20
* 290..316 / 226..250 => 0.8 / 0.0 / 0.80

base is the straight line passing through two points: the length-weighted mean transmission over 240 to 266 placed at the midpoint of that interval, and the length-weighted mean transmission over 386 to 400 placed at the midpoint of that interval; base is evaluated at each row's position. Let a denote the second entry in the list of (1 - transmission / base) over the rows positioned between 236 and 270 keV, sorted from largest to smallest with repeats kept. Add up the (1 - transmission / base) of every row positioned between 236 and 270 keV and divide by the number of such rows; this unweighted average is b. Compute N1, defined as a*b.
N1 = -0.0001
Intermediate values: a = 0.03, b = 0.00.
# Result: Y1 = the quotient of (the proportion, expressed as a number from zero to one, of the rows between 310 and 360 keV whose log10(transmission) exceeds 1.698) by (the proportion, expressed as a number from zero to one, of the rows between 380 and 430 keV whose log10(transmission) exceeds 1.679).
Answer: 0.1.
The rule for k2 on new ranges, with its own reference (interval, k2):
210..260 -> 213.0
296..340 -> 298.0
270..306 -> 273.0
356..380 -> 358.0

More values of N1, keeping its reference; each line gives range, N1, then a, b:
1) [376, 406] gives 0.0027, 0.09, 0.03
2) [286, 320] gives 0.0040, 0.07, 0.06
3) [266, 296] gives 0.0017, 0.05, 0.04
